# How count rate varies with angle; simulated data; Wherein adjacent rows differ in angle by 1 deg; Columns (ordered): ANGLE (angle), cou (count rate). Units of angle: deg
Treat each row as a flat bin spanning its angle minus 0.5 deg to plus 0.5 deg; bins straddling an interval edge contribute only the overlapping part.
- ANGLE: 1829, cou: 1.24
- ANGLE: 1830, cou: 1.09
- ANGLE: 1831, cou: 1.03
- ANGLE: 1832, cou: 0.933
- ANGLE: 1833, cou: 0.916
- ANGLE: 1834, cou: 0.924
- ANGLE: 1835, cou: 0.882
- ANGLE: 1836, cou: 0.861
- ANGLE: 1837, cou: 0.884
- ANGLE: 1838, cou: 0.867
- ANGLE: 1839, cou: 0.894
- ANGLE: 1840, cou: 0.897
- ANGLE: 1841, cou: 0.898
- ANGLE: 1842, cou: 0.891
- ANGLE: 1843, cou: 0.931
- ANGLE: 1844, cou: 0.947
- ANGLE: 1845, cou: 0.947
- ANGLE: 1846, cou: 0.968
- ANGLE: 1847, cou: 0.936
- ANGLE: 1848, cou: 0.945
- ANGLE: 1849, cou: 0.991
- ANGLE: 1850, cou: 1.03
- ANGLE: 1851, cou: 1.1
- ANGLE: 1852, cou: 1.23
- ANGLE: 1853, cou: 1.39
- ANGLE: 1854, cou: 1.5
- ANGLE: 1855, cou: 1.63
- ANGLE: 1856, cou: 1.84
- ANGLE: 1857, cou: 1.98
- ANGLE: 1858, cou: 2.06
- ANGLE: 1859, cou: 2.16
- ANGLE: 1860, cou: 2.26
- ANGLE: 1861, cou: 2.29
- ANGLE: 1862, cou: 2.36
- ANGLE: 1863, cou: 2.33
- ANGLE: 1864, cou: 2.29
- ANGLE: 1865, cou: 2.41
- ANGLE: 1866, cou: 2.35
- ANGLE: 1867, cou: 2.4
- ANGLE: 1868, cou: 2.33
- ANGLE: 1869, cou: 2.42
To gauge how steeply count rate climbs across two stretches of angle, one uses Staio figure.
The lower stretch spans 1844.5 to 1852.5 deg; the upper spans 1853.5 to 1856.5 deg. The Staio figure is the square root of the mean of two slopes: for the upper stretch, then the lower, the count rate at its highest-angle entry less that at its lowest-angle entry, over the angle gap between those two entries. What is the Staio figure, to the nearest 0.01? 0.32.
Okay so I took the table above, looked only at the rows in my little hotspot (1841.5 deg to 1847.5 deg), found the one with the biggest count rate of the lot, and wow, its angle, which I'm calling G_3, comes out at 1846 deg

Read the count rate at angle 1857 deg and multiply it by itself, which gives 3.9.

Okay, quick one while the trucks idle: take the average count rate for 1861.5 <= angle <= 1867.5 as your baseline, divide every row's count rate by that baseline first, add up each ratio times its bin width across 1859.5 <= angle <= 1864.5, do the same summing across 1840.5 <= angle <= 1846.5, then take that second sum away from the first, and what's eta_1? 2.5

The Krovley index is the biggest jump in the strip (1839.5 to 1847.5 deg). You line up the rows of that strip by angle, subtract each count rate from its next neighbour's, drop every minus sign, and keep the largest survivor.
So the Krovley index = 0.04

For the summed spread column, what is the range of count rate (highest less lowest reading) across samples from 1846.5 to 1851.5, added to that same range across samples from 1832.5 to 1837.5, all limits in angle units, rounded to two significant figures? 0.23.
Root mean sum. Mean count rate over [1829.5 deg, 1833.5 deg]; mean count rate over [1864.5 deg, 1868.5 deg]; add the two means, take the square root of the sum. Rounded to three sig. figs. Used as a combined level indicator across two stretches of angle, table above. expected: 1.83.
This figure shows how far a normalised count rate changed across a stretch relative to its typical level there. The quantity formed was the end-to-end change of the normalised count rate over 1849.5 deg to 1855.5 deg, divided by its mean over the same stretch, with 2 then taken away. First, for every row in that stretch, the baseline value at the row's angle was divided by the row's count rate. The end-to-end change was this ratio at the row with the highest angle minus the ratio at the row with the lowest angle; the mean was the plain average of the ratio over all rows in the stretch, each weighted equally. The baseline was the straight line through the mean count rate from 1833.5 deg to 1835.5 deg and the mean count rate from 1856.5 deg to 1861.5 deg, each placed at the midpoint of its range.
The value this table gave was -2.32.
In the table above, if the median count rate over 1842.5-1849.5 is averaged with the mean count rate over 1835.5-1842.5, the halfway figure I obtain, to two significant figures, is 0.92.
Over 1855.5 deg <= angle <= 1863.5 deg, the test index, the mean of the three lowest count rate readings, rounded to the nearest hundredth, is 1.96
